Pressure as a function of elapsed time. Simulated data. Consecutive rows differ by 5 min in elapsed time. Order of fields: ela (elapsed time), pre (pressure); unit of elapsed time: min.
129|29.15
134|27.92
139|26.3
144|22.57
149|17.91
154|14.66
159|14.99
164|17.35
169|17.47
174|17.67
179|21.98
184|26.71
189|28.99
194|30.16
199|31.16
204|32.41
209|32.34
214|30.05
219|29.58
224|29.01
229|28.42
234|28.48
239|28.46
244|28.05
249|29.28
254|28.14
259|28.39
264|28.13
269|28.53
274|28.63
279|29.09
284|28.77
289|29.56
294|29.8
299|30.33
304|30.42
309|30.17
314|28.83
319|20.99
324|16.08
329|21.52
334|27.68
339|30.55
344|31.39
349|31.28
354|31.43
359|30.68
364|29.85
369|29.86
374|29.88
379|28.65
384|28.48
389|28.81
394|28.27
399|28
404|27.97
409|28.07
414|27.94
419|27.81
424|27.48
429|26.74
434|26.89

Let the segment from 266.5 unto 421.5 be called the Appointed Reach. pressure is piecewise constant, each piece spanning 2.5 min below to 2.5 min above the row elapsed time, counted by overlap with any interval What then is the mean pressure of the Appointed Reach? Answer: 28.4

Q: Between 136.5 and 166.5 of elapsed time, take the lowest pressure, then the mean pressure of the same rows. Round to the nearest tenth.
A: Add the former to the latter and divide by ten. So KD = 3.4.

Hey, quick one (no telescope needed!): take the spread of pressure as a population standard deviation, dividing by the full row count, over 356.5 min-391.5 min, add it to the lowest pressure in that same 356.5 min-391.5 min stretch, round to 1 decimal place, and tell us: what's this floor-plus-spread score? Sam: 29.2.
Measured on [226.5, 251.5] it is 28.5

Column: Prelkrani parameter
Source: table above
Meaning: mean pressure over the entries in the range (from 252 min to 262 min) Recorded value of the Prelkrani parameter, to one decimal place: 28.3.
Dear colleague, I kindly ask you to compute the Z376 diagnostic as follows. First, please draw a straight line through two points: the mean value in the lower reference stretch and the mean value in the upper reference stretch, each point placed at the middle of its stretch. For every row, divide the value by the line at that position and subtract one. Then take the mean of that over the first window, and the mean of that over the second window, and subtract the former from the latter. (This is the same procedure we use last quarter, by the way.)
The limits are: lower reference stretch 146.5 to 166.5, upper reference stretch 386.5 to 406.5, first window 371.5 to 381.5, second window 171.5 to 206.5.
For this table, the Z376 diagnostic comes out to 0.43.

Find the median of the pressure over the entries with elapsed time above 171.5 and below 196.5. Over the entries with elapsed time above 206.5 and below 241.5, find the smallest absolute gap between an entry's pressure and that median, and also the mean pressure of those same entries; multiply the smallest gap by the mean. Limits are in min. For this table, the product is 50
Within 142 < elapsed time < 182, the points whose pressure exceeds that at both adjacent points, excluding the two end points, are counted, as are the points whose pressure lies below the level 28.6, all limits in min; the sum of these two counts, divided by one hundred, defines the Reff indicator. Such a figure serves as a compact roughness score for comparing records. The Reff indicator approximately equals 0.08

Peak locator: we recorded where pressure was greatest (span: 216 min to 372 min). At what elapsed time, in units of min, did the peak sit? 354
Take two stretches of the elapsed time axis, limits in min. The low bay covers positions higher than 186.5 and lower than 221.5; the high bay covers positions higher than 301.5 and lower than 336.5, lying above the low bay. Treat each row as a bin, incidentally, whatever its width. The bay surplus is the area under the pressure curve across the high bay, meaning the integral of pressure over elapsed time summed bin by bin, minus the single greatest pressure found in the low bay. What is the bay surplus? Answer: 846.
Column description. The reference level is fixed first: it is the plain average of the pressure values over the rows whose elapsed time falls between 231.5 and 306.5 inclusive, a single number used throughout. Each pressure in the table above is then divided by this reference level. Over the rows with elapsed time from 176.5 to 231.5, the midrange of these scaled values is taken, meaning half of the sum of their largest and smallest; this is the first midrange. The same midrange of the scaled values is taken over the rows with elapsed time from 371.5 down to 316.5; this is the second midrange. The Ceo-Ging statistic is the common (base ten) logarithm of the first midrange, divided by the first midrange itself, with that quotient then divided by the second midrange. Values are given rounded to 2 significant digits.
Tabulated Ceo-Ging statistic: -0.035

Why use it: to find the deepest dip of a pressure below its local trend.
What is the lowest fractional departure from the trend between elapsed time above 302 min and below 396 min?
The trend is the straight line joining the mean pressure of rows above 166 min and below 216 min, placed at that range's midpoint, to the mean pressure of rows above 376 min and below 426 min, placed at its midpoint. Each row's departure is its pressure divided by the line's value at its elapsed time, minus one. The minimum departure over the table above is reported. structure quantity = -0.4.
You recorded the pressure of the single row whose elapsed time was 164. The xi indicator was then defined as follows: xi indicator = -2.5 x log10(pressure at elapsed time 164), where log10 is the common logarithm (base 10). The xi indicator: -3.10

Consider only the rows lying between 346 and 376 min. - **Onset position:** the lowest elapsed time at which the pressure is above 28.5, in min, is 349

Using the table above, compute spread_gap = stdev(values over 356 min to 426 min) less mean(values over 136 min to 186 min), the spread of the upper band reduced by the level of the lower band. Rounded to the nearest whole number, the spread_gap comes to -19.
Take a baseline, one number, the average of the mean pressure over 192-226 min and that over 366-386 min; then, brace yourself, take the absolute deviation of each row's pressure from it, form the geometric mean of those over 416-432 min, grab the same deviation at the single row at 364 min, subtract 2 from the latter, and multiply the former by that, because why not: -4.9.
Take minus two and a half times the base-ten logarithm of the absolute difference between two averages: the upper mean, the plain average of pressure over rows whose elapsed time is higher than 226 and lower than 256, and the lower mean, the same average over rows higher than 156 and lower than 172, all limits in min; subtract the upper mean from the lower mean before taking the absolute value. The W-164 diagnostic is -2.7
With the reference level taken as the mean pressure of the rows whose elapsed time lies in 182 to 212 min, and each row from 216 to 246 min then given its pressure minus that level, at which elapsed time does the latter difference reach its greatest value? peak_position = 219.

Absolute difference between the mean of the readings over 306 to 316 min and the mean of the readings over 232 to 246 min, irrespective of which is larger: 1.2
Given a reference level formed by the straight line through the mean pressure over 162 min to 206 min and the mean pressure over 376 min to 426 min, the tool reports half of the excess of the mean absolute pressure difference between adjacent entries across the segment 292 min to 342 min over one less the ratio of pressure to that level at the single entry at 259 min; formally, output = 1.7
